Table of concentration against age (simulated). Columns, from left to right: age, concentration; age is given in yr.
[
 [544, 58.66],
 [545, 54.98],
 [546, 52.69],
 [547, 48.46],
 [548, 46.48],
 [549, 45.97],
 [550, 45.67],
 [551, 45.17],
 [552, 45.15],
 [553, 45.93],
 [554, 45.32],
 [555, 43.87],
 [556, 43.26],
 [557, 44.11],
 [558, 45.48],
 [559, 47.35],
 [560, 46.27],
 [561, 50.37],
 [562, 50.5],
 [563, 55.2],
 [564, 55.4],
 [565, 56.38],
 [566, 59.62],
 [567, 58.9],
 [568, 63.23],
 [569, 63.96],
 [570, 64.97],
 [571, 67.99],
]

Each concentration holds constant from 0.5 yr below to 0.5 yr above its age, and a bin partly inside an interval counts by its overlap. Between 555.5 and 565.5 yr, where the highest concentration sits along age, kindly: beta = 565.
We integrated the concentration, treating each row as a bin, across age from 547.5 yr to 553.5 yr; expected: 274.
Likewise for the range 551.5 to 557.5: 268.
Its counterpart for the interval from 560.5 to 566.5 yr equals 327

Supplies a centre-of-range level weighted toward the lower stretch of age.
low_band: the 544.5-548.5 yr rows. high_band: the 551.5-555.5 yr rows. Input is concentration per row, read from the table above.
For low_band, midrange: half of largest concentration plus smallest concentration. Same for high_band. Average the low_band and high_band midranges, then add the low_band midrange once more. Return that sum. 99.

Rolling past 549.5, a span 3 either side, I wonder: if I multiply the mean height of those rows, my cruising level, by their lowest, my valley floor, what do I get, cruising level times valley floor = 2084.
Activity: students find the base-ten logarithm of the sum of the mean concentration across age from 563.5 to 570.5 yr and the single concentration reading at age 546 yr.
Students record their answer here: 2.05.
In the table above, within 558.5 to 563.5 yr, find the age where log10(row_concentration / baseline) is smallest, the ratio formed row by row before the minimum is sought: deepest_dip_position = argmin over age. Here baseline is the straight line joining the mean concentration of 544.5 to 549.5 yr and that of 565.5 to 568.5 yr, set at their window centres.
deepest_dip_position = 560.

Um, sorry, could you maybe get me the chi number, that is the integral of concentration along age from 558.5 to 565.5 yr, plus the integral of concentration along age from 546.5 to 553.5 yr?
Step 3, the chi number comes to 684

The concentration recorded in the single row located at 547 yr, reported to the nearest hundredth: 48.46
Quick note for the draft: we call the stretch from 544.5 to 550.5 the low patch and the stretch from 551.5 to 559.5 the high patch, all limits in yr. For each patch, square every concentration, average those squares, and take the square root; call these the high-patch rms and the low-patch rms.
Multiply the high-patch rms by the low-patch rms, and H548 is 2216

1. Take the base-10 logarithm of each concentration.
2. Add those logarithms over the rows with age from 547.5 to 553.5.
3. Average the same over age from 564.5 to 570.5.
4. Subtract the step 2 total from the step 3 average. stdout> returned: -8.17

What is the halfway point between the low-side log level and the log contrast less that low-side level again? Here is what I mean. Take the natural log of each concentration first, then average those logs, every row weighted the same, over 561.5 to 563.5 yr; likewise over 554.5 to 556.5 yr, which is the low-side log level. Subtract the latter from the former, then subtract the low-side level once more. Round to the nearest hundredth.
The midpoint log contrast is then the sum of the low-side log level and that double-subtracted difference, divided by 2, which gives 0.10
